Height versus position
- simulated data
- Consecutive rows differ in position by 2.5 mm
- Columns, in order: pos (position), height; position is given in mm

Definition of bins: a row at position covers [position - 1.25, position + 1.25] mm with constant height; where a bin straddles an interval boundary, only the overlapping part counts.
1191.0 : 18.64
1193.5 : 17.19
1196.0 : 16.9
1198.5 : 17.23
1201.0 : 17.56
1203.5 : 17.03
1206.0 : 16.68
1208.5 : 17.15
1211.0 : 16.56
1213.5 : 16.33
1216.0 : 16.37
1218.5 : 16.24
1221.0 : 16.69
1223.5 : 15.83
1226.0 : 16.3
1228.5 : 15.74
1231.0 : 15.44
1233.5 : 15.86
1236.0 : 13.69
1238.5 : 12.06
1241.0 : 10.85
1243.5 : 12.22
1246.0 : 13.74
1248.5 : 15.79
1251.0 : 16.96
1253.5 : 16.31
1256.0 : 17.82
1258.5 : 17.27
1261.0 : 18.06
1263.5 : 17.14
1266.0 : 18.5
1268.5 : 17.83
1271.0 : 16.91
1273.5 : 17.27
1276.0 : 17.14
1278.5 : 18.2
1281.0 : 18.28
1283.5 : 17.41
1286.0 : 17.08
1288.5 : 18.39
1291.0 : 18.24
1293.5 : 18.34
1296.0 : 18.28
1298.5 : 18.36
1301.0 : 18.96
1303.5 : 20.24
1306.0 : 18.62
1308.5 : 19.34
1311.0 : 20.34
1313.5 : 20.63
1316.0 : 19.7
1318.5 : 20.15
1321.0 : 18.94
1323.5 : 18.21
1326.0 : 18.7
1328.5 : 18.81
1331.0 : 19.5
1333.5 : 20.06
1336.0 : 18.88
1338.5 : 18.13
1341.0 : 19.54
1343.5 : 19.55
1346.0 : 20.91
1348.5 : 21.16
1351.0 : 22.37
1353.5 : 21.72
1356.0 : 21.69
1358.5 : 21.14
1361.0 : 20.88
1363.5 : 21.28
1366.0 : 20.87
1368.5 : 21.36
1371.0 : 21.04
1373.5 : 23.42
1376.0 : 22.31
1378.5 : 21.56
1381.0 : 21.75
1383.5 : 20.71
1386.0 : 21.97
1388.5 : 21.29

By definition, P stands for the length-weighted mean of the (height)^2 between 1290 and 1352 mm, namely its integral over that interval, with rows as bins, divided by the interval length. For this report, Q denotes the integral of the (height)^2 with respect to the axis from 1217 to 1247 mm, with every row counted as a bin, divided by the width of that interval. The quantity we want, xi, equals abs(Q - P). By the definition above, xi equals 163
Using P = 379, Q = 216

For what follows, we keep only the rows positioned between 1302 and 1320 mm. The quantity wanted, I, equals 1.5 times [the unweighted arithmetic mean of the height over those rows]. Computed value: 29.8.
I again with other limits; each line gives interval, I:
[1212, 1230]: 24.3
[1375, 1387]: 32.5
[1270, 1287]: 26.2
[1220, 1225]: 24.4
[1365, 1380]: 32.6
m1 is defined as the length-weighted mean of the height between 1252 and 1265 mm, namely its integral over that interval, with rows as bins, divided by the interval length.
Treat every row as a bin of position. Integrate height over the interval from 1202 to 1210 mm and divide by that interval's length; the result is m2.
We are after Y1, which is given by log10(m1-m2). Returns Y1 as -0.43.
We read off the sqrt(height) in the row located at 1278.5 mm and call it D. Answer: 4.3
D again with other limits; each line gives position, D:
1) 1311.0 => 4.5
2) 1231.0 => 3.9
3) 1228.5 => 4.0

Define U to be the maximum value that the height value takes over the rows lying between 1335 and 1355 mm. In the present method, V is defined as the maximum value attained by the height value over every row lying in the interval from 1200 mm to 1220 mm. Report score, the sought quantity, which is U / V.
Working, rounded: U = 22.37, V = 17.56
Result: 1.27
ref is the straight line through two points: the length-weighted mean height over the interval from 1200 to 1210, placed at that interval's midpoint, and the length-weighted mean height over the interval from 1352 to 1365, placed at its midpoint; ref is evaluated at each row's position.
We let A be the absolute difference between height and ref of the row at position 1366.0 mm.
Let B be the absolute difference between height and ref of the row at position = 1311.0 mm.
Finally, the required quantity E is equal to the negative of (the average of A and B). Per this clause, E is -0.50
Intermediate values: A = 0.7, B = 0.3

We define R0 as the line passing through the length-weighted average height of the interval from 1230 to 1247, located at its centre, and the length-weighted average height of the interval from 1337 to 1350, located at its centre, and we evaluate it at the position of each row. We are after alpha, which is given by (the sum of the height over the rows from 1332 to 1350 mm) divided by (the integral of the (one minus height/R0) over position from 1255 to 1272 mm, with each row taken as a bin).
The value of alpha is -44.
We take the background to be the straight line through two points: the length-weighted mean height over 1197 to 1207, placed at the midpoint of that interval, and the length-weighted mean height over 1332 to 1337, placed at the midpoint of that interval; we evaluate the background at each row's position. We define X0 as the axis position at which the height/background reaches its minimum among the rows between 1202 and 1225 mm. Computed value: 1223.5 mm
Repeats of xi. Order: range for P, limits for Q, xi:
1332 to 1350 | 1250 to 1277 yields 90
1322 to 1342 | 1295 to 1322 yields 18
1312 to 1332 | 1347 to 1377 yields 92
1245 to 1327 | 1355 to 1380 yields 136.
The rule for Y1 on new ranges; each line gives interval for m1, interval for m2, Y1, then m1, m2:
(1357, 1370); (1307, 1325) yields 0.18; 21.1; 19.6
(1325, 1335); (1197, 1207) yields 0.33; 19.3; 17.1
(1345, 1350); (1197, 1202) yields 0.57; 21.1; 17.4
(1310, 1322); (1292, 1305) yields 0.06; 20.0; 18.8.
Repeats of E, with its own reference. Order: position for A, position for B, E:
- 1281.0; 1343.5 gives -1.15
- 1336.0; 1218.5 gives -1.53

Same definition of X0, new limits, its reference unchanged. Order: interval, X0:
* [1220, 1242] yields 1241.0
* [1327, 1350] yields 1338.5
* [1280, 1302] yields 1286.0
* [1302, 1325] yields 1323.5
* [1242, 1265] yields 1243.5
